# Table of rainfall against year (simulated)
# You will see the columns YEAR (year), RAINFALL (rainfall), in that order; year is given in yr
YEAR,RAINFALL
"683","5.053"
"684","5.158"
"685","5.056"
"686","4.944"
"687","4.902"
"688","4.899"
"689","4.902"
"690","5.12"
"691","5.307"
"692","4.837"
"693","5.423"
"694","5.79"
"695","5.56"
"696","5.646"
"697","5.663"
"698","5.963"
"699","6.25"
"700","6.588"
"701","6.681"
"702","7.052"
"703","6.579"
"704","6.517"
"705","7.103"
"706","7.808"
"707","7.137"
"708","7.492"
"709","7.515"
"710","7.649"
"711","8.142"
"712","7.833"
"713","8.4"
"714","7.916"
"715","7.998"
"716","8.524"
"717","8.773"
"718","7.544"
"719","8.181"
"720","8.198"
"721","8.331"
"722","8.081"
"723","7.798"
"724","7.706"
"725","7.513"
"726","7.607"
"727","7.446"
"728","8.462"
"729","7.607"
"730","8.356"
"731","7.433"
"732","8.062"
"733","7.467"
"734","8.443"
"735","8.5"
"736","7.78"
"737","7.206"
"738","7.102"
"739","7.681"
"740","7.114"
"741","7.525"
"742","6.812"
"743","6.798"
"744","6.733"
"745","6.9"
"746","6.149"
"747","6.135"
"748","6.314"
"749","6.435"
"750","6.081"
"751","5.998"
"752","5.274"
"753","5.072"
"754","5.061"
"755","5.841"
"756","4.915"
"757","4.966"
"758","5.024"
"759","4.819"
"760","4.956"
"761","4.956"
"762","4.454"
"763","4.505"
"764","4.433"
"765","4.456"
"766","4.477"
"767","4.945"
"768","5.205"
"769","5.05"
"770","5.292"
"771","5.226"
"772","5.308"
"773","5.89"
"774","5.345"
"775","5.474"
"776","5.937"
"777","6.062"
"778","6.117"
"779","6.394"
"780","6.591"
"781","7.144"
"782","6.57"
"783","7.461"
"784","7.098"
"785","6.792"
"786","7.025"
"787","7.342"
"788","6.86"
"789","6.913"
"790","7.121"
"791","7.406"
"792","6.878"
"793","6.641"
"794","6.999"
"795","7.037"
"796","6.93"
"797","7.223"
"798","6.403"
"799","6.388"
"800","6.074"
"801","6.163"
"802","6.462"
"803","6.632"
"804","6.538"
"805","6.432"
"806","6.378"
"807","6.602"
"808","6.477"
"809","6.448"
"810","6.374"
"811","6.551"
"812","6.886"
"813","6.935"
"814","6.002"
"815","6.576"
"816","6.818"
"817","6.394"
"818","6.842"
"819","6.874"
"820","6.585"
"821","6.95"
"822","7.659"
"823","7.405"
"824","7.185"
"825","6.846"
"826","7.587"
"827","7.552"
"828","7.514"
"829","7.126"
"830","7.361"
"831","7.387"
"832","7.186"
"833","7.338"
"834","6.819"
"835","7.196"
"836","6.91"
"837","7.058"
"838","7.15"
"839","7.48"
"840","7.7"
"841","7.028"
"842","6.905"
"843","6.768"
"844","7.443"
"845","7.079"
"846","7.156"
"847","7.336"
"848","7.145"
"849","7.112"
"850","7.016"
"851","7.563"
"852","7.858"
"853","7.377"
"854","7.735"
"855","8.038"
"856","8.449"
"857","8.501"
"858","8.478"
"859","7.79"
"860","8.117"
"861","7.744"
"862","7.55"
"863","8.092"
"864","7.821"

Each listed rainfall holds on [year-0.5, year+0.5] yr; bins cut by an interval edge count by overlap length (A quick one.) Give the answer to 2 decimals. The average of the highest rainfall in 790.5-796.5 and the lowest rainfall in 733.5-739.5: 7.25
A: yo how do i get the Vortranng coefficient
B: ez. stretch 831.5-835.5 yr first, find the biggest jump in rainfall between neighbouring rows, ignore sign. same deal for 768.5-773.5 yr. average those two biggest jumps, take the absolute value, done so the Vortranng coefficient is 0.55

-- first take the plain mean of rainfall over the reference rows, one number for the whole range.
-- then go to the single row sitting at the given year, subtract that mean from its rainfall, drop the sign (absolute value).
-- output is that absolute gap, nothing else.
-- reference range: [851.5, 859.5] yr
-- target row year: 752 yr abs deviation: 2.8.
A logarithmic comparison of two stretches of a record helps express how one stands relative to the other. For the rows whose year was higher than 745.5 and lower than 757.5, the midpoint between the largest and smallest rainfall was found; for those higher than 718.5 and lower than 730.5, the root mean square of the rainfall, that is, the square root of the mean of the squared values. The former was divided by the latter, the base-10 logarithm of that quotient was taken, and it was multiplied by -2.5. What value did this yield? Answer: 0.37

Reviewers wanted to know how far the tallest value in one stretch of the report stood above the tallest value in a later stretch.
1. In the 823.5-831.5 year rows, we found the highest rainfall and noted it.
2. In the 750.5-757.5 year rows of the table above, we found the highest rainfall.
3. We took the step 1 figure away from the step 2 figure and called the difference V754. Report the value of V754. -1.6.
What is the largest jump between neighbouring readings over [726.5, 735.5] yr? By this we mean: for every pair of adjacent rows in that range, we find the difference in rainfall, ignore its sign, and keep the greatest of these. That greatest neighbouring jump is 1.0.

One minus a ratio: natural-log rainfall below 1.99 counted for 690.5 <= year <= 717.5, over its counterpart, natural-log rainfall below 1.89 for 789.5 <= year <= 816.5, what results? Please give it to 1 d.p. -0.1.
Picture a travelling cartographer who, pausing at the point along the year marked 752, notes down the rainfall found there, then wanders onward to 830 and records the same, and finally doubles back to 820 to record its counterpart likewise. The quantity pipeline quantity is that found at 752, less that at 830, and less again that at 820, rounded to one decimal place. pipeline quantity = -8.7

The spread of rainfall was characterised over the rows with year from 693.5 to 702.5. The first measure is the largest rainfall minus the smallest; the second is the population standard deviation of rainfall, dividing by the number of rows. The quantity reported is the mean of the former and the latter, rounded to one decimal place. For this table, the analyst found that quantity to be 1.0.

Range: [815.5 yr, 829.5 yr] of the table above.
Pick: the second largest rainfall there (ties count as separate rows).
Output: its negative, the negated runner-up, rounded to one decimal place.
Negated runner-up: -7.6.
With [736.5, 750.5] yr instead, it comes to -7.5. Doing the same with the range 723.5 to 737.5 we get -8.5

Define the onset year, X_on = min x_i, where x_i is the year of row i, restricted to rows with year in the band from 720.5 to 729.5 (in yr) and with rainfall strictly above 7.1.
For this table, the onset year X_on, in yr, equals 721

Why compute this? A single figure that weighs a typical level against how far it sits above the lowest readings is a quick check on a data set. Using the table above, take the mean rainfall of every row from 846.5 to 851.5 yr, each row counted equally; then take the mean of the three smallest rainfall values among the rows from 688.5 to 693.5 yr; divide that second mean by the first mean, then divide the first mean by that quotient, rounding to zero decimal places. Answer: 11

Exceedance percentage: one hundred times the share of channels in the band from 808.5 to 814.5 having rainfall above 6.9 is 17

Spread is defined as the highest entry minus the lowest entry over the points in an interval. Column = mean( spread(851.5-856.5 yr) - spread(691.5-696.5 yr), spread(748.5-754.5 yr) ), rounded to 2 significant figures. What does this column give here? 0.75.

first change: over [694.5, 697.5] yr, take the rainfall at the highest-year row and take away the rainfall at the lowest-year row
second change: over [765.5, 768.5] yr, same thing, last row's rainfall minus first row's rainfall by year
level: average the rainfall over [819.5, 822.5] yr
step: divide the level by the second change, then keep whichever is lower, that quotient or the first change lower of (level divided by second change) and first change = 0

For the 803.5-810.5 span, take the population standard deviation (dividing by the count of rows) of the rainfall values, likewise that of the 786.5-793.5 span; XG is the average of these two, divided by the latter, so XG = 0.6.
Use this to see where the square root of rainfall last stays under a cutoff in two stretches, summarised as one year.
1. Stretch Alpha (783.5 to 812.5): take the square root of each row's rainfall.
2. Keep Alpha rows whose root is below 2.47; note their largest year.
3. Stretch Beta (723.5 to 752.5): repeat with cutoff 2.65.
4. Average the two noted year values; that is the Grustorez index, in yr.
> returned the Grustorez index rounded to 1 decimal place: 776.0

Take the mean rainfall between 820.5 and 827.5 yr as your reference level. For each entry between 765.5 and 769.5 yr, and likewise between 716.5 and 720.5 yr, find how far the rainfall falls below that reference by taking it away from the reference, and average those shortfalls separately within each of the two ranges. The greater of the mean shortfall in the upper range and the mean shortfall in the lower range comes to 2.4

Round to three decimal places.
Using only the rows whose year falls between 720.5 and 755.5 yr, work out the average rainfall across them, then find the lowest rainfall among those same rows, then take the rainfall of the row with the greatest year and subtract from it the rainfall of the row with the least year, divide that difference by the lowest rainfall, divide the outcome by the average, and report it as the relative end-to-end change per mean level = -0.069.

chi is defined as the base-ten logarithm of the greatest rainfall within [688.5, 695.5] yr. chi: 0.76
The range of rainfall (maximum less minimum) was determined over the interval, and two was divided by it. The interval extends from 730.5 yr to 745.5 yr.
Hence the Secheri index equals 1.1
